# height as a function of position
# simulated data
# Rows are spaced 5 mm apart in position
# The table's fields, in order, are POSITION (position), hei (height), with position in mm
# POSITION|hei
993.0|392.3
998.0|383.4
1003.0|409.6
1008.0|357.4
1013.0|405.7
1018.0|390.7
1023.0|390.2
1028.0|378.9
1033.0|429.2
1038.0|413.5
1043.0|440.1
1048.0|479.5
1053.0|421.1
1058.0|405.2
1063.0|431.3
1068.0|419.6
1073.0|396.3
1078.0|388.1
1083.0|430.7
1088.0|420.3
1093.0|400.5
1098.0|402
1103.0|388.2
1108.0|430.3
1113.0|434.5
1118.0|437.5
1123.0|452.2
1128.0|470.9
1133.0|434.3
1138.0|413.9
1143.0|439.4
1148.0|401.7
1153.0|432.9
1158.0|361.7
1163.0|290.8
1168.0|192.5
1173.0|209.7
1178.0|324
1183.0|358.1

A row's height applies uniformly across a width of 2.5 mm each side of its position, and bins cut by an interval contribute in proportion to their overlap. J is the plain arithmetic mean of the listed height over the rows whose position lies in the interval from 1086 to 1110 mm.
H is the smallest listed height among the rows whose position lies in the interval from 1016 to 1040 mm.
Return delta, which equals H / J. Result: 0.93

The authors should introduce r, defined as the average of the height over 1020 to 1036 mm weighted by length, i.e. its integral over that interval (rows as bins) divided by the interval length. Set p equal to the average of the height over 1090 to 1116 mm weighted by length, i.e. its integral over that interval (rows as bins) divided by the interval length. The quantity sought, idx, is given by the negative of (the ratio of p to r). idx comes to -1.03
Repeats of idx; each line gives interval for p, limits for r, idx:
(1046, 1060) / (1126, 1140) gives -0.99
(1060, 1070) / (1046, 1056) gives -0.95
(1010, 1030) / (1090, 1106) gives -0.98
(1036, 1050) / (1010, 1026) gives -1.13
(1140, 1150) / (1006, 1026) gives -1.09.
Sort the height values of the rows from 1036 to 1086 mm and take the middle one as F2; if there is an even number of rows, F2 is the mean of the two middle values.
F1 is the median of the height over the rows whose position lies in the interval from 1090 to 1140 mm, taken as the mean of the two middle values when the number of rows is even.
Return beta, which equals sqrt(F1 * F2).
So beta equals 426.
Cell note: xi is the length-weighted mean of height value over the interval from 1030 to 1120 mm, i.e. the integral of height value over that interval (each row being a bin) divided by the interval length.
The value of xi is 420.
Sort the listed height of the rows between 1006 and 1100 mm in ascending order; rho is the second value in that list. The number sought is 378.9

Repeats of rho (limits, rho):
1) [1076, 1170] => 290.8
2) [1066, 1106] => 388.2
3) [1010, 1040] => 390.2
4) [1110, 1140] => 434.3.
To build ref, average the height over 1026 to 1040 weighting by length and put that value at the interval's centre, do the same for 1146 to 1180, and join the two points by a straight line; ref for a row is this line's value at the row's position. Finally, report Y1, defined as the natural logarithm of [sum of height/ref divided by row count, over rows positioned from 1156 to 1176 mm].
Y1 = -0.17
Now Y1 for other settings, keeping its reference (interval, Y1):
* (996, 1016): -0.09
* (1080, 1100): 0.12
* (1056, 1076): 0.07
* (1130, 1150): 0.24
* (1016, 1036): -0.04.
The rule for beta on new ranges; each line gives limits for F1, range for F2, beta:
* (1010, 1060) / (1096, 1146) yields 422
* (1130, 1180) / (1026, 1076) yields 401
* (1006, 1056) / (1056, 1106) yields 407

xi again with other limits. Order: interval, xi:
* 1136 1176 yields 342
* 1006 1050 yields 409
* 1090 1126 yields 421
